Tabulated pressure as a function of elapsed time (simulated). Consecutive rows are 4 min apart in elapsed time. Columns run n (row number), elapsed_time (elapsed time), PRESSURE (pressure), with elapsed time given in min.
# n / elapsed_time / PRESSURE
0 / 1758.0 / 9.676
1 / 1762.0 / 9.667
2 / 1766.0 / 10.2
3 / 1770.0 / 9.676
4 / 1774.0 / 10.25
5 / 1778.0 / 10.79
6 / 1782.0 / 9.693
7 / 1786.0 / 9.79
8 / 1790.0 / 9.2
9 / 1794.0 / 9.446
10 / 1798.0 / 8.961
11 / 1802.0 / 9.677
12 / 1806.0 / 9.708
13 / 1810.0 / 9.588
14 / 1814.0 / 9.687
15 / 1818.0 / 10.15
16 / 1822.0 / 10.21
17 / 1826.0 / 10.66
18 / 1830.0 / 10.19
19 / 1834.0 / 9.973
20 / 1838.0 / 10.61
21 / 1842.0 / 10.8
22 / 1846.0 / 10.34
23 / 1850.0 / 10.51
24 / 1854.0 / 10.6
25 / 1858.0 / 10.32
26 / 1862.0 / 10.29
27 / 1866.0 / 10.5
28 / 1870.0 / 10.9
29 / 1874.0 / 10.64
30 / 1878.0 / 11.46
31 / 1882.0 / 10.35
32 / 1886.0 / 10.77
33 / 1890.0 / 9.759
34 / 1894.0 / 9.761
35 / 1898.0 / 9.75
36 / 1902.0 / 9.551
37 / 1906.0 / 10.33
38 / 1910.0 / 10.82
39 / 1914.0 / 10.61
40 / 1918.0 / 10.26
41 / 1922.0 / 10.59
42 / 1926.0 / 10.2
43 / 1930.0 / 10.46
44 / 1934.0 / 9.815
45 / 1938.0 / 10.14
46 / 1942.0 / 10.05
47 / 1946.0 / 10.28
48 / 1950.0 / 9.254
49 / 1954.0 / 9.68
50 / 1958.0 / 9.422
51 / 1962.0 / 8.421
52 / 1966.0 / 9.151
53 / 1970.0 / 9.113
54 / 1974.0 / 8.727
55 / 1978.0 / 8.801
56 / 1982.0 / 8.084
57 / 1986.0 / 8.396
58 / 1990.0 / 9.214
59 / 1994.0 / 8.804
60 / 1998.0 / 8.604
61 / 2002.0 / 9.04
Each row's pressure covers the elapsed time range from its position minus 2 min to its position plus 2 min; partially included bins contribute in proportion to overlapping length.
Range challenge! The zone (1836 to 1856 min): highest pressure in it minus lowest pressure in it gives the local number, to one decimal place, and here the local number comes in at 0.5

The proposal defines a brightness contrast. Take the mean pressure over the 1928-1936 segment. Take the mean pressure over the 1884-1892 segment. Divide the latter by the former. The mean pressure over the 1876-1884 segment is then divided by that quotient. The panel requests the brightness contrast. 10.8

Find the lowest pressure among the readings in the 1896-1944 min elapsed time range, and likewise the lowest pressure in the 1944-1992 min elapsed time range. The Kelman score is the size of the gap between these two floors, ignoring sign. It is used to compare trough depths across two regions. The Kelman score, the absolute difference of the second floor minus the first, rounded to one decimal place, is 1.5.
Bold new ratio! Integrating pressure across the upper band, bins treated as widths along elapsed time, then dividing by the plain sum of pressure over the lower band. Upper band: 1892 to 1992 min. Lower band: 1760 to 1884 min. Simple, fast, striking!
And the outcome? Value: 3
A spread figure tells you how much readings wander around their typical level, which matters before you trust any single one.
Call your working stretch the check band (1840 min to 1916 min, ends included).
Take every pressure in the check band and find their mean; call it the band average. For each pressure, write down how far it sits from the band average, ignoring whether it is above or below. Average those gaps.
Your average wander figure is 0.35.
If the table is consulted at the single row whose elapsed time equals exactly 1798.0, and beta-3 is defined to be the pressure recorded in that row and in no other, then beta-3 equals 8.961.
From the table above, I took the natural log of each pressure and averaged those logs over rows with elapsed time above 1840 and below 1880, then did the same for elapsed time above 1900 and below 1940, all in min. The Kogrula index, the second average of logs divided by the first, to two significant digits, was 0.99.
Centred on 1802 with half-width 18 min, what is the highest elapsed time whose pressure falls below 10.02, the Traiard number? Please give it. 1814.0 min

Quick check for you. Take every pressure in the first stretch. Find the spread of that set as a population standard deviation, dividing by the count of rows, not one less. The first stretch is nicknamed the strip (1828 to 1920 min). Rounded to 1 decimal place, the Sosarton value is 0.4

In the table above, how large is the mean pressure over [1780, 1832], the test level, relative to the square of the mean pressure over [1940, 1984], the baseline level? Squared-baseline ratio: 0.116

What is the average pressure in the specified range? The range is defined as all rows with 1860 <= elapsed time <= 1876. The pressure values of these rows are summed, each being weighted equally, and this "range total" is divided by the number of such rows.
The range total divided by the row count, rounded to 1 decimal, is 10.6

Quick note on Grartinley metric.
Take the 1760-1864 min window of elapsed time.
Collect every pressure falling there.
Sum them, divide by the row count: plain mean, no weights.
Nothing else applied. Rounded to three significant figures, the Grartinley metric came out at 10.0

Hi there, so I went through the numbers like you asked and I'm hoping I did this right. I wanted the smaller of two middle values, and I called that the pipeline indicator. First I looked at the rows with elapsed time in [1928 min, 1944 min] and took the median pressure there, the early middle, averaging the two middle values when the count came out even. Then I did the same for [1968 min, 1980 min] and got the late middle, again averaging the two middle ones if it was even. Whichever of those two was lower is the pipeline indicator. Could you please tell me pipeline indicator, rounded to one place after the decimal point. 8.8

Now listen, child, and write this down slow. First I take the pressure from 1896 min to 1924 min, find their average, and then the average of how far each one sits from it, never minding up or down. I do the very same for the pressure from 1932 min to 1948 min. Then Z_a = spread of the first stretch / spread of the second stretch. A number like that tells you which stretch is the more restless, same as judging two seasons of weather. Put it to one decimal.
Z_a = 2.6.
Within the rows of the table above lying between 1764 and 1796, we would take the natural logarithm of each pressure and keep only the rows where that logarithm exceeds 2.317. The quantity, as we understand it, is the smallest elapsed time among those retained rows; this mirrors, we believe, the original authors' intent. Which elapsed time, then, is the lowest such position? 1766.0 min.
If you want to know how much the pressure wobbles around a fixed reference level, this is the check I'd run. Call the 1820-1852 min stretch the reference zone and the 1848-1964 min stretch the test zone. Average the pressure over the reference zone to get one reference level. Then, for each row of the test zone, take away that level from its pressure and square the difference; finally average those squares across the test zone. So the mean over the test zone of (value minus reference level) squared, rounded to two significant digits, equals 0.39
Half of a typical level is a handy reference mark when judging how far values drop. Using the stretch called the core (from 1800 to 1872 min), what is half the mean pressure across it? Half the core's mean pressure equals 5.13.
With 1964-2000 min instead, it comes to 4.38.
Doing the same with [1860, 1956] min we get 5.13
